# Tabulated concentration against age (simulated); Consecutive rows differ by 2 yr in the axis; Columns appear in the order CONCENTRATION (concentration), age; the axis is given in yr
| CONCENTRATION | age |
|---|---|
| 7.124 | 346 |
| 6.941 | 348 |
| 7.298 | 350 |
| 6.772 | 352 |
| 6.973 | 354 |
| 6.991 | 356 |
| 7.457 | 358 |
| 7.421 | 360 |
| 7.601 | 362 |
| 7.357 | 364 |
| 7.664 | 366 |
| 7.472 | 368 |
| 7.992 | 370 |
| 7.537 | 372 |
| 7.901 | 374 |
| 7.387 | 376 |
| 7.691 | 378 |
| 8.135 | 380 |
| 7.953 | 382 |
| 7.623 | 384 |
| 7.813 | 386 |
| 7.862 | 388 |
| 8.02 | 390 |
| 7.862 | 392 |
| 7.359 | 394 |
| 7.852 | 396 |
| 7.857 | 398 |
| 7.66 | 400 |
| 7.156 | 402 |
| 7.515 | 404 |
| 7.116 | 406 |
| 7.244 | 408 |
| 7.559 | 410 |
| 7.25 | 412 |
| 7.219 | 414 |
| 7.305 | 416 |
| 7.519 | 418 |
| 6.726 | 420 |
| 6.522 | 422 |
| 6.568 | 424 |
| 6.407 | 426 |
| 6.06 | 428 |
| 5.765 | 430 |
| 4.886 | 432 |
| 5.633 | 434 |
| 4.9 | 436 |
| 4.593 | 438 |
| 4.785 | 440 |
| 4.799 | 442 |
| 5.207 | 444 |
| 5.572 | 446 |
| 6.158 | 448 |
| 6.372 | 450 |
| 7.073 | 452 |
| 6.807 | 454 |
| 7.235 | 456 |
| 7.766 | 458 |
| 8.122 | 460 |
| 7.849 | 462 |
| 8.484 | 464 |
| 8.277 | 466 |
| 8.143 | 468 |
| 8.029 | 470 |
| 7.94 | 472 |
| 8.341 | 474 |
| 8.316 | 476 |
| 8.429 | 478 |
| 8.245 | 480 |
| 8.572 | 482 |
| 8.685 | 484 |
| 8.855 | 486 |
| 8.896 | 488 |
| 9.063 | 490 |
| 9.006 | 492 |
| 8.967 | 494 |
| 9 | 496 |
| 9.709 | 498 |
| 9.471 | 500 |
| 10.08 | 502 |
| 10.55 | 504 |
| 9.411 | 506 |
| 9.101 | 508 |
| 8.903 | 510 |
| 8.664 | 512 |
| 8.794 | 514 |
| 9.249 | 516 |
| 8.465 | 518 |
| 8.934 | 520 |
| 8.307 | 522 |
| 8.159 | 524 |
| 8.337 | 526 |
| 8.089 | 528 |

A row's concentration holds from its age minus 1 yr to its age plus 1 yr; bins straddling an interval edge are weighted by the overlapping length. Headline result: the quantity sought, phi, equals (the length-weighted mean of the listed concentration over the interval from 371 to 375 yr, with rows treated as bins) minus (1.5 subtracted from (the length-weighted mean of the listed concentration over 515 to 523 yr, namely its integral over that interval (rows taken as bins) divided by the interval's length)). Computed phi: 0.5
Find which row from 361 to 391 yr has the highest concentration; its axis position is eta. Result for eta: 380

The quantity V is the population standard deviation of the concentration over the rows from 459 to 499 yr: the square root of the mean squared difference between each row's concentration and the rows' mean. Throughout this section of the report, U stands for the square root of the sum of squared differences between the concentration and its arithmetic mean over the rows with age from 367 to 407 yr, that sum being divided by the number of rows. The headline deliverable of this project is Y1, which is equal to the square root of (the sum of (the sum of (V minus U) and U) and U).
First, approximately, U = 0.3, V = 0.46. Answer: 0.86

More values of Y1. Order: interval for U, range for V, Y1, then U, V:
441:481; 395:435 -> 1.38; 1.1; 0.79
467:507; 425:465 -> 1.36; 0.7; 1.19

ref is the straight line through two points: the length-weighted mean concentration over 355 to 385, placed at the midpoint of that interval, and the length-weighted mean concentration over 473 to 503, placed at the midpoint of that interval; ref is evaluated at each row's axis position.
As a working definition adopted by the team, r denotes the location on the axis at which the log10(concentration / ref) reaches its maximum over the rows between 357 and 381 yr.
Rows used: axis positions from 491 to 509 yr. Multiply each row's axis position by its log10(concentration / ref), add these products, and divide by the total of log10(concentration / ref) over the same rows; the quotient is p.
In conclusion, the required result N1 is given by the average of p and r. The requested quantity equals 441.0 yr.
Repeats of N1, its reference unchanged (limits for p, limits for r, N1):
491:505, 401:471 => 482.8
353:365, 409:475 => 410.2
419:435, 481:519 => 466.2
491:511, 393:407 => 448.7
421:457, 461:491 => 464.3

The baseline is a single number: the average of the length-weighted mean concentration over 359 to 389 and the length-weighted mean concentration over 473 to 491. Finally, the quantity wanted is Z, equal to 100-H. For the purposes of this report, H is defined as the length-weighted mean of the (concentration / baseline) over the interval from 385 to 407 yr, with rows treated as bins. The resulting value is 99.06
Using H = 0.94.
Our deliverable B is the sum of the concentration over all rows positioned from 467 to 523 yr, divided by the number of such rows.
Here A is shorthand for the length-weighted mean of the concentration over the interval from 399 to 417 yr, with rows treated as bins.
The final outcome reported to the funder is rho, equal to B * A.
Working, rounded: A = 7.3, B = 8.9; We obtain 65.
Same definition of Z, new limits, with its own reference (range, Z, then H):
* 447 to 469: 99.08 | 0.92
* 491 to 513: 98.85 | 1.15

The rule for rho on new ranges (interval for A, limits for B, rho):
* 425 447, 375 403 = 41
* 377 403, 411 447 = 46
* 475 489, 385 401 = 67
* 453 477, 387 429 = 58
